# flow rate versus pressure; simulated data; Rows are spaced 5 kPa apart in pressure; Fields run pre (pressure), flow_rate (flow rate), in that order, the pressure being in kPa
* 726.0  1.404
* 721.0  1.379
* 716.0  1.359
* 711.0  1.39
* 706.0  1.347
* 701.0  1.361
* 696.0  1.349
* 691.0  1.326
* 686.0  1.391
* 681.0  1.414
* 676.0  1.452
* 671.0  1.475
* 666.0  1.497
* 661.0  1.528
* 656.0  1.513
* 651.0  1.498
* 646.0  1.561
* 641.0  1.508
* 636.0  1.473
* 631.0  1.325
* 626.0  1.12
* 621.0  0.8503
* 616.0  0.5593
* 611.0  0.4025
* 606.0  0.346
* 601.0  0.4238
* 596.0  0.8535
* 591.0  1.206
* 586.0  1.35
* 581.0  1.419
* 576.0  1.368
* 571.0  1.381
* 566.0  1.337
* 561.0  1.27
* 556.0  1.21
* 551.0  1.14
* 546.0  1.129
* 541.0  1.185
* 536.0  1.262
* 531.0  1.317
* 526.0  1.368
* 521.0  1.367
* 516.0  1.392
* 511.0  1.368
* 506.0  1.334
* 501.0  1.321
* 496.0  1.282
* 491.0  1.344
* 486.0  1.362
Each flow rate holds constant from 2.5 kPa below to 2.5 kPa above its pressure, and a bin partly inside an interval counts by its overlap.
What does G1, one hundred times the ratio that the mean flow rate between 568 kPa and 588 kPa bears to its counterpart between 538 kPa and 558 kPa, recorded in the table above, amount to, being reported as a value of 118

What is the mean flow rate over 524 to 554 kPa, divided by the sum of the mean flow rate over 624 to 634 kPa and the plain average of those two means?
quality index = 0.50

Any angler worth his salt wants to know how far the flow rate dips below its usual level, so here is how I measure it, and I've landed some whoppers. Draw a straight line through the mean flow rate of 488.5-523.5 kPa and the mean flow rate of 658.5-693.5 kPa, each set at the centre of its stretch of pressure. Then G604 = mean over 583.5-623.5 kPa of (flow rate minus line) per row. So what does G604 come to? -0.65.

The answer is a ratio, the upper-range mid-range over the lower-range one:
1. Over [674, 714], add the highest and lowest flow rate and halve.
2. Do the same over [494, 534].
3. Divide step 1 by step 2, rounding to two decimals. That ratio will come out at 1.04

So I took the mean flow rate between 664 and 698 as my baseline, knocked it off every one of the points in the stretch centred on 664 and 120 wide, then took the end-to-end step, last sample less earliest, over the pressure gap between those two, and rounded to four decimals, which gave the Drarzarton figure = 0.0090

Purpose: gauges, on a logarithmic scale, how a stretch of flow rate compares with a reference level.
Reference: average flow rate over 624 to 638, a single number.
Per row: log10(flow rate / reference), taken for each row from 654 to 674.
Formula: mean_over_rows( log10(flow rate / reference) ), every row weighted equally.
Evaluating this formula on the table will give 0.06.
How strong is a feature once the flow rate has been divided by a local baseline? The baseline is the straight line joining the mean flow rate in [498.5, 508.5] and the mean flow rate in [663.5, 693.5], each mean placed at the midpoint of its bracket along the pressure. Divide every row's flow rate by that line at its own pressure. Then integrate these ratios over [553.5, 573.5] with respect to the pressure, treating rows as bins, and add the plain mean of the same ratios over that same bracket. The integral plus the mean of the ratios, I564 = 20.0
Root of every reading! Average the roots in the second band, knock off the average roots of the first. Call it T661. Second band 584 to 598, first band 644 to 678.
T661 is -0.16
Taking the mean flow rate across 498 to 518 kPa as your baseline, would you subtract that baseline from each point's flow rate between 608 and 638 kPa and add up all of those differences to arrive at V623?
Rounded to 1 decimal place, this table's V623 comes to -2.4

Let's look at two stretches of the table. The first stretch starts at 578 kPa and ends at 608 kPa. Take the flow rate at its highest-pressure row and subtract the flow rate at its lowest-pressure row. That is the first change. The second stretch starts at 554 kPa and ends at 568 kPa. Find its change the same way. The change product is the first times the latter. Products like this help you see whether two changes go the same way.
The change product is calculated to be -0.14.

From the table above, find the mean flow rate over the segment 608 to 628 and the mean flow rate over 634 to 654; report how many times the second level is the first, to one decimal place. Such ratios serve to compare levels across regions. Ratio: 2.1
